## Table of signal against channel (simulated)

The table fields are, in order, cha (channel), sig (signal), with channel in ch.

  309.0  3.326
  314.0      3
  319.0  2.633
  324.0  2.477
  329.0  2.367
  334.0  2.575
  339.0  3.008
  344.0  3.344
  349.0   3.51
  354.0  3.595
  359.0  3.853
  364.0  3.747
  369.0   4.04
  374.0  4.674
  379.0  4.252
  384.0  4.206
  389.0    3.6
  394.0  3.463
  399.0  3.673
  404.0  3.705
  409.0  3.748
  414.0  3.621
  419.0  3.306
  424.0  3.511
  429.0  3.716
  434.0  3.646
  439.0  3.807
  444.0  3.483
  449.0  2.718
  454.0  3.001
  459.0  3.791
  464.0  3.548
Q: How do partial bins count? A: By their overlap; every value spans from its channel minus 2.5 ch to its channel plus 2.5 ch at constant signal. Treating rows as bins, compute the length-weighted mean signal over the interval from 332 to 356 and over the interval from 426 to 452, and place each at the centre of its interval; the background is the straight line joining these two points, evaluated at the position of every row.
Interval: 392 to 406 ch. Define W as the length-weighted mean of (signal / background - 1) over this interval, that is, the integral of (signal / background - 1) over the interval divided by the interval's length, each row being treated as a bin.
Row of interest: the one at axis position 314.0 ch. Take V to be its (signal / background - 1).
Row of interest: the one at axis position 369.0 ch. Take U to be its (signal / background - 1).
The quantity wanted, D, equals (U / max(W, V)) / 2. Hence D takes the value 1.5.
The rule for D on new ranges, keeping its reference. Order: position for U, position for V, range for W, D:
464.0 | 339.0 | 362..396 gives 0.0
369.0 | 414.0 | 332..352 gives 1.8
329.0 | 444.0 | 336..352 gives -6.5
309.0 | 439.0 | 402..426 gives 0.3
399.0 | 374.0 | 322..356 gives 0.1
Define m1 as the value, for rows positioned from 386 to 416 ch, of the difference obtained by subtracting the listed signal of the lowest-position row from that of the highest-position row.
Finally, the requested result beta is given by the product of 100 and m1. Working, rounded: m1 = 0.0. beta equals 2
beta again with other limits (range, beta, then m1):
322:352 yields 103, 1.0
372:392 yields -107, -1.1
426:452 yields -100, -1.0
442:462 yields 31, 0.3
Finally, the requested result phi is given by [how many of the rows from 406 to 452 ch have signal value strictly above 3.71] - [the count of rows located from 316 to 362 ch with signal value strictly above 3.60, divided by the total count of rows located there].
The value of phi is 2.9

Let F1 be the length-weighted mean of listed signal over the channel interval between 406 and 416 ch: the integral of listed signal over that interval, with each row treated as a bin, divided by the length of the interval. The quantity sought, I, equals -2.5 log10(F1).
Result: -1.42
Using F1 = 3.69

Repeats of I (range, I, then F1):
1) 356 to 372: -1.48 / 3.90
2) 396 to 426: -1.39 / 3.59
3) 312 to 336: -1.04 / 2.60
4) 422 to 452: -1.35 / 3.47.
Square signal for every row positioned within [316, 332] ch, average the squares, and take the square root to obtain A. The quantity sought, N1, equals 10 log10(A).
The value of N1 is 3.97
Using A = 2.49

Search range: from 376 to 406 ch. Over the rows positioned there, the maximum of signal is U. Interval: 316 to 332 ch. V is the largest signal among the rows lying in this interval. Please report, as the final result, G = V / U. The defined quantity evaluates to 0.62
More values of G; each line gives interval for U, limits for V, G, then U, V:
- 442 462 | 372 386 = 1.23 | 3.791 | 4.674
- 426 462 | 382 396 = 1.10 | 3.807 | 4.206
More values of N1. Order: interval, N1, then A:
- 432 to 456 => 5.26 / 3.36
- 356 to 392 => 6.09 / 4.07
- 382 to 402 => 5.74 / 3.75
